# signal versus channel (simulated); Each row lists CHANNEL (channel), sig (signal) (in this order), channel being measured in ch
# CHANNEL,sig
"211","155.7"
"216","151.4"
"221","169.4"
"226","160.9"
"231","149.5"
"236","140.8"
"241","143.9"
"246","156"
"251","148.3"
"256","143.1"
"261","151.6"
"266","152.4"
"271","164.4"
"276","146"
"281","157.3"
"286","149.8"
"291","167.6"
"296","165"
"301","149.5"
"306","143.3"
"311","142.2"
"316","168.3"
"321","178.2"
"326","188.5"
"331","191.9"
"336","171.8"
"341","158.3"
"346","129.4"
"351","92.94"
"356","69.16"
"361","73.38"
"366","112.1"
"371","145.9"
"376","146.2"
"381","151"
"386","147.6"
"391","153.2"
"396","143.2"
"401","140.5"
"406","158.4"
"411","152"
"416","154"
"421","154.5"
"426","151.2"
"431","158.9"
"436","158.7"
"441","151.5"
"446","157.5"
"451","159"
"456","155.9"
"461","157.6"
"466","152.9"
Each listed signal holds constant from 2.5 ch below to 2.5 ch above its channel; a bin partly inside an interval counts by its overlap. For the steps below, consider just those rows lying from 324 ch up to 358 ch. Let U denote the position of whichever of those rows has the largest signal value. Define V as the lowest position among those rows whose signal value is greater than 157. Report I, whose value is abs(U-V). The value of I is 5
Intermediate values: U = 331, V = 326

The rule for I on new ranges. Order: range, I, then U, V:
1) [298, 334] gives 15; 331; 316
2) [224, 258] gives 0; 226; 226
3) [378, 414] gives 0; 406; 406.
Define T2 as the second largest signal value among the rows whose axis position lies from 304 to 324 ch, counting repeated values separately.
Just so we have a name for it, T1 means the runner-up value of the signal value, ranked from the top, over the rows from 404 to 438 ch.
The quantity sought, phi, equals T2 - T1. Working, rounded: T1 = 158.7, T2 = 168.3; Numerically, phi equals 10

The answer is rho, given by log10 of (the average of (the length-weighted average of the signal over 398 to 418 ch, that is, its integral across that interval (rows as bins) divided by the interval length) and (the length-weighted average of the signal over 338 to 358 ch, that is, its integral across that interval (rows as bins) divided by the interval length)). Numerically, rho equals 2.12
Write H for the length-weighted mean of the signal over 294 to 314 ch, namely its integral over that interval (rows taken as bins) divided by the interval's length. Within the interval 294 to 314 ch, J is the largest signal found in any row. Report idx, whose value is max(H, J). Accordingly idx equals 165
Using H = 150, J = 165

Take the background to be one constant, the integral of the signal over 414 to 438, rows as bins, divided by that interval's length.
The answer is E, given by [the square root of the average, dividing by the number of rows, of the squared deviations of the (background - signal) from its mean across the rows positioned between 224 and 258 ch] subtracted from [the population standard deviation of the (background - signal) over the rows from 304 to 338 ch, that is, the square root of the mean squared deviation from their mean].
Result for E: 12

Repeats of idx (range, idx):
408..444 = 159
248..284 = 164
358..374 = 146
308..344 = 192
